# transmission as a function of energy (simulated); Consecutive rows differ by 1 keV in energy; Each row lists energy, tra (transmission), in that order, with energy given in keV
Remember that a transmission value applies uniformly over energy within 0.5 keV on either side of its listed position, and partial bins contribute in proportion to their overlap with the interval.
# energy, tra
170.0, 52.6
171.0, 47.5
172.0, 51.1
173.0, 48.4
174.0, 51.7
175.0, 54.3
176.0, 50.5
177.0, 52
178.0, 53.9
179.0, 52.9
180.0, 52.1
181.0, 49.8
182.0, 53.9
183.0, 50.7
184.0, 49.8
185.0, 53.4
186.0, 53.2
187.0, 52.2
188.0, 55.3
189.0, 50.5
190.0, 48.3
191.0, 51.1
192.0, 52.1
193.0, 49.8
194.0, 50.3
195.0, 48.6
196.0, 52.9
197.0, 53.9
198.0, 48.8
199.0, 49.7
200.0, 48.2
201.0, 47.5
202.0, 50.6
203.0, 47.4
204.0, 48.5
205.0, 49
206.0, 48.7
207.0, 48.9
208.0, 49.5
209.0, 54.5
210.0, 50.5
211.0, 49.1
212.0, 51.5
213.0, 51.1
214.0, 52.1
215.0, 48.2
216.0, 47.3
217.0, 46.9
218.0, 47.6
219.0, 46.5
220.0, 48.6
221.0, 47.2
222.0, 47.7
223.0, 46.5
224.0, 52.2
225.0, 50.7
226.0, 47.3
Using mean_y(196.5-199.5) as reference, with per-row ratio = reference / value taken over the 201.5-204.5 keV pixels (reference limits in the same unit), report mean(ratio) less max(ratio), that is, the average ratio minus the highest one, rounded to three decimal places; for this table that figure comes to -0.031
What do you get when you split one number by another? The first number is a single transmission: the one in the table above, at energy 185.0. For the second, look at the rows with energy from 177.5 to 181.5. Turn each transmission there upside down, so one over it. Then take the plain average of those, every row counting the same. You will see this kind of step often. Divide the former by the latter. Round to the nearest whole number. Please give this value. 2784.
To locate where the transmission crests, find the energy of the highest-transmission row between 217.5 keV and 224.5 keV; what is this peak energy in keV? 224.0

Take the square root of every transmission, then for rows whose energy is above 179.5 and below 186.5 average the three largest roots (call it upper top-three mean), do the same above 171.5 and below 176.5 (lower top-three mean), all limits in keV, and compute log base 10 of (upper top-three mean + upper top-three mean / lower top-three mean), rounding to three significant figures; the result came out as 0.920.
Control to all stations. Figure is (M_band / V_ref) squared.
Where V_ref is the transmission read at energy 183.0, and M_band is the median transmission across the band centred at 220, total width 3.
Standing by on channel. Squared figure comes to 0.87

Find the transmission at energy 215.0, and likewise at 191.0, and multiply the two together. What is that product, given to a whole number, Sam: 2463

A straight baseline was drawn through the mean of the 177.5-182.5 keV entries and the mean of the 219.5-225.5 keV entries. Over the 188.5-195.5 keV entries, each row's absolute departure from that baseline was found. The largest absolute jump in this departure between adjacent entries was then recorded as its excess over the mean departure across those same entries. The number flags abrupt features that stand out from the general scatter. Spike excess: 1.33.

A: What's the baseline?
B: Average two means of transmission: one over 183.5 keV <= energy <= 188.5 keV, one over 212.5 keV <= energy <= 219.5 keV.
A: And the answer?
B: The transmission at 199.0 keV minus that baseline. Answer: -1.0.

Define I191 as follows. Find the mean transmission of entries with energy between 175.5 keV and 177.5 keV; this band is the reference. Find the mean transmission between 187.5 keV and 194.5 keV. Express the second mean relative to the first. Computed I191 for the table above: 1.00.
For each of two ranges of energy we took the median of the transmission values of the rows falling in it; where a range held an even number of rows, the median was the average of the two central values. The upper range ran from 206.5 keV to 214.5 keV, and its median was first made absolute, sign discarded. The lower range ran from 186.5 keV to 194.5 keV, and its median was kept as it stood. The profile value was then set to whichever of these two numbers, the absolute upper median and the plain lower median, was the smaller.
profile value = 50.8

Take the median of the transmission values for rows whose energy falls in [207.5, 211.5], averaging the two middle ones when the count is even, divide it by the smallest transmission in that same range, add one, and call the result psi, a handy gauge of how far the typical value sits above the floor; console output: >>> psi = 2.02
